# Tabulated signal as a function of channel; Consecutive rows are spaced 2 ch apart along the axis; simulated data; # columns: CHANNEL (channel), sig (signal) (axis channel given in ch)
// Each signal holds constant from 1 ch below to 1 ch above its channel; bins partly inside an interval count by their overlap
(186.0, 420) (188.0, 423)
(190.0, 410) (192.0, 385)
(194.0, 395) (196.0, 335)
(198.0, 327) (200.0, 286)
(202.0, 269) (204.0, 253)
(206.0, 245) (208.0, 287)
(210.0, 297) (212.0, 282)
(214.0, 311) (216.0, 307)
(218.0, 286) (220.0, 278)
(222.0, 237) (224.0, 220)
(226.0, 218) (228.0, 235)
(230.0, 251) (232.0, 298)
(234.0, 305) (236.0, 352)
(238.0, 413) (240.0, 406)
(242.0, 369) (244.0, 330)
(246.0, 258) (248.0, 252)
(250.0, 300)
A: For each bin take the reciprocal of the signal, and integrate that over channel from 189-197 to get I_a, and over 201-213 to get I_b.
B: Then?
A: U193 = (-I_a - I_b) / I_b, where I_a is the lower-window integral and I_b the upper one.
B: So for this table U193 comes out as -1.5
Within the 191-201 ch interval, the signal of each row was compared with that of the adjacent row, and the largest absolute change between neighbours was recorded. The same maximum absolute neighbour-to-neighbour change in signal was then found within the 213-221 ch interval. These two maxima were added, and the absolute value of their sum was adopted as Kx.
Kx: 81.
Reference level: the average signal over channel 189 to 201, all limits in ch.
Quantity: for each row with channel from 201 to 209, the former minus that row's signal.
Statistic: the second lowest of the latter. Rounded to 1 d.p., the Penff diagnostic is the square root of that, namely 9.3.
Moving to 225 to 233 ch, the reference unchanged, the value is 10.3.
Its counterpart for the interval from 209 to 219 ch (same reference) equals 7.0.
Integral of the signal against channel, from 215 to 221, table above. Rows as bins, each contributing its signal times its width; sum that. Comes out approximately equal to 1742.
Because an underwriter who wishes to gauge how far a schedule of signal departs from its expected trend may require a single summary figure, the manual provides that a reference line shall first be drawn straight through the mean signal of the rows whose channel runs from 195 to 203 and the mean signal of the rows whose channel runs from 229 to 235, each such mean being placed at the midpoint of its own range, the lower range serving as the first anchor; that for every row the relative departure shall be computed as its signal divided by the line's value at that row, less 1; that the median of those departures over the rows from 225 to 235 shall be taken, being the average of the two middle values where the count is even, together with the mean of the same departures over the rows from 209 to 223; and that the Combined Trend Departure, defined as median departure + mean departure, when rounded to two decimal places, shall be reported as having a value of -0.15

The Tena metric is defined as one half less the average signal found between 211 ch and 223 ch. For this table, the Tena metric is -283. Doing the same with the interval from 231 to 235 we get -301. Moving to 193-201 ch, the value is -335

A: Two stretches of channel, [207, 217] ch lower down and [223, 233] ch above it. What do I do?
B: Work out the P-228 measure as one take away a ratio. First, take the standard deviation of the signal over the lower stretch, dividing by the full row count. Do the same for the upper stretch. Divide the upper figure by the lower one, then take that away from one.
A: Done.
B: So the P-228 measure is -1.6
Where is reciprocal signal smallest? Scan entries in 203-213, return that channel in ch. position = 210.0 ch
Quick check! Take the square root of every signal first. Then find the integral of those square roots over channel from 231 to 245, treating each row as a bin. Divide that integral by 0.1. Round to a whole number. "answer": 2627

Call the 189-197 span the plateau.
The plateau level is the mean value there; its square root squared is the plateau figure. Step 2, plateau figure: 381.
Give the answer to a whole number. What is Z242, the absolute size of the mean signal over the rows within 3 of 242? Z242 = 368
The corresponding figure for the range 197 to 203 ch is 294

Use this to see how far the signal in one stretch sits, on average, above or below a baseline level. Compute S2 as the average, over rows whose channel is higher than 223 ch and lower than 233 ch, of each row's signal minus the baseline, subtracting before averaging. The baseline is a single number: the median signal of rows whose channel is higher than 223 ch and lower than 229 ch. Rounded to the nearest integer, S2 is 24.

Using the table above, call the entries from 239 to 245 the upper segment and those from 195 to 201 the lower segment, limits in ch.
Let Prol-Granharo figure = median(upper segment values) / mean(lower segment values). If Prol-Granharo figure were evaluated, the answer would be 1.2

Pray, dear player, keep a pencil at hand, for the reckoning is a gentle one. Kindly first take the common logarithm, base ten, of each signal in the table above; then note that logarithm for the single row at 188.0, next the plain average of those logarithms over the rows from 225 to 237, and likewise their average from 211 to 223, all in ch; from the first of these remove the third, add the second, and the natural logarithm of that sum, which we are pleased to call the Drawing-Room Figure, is 0.96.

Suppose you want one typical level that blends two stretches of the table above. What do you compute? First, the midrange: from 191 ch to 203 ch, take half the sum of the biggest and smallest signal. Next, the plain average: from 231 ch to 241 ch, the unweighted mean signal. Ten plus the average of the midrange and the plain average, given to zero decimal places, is 353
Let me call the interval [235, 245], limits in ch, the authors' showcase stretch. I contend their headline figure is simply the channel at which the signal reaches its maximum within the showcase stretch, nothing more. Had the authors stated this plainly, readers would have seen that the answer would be 238.0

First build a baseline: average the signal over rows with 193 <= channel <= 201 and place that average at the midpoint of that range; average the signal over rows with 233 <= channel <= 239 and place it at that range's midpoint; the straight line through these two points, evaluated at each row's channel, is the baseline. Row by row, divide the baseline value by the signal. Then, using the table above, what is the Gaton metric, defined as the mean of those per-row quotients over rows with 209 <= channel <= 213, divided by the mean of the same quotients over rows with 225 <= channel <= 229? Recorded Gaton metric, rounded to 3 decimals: 0.763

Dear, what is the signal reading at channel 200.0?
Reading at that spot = 286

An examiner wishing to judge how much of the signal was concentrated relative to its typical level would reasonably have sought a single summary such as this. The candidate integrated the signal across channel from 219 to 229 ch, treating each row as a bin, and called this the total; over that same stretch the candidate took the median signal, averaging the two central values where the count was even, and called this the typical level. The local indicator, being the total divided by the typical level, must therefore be 10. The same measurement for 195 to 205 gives 10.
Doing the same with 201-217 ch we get 16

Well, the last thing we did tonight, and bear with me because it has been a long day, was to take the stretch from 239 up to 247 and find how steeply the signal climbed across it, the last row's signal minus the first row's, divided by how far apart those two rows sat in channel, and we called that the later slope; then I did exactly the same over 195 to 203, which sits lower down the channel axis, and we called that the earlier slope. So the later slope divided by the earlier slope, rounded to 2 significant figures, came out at 2.2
